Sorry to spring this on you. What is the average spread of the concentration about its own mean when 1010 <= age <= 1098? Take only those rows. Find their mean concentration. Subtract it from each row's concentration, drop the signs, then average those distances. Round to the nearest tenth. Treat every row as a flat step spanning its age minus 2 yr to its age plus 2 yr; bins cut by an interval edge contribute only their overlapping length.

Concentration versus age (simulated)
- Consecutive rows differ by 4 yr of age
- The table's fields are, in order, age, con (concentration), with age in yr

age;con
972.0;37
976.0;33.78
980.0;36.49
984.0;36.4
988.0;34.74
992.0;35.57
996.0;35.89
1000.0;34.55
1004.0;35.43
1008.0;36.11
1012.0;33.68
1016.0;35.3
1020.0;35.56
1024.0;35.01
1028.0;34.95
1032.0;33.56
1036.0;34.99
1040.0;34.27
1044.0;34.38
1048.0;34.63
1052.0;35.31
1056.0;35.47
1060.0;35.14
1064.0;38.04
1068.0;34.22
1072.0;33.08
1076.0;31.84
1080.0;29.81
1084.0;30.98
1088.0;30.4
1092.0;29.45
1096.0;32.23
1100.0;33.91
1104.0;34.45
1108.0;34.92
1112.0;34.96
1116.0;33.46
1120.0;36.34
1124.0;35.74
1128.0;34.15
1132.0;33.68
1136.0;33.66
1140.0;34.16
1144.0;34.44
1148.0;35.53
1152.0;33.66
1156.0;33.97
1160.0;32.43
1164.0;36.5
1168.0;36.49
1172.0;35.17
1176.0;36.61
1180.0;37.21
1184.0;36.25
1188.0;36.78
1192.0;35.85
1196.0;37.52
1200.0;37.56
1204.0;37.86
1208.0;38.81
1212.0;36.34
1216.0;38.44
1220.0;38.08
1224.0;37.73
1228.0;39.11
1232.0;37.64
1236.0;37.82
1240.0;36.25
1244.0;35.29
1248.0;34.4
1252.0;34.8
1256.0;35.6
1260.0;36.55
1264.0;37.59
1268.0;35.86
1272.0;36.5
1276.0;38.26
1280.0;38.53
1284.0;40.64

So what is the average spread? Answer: 1.7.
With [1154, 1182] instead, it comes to 1.4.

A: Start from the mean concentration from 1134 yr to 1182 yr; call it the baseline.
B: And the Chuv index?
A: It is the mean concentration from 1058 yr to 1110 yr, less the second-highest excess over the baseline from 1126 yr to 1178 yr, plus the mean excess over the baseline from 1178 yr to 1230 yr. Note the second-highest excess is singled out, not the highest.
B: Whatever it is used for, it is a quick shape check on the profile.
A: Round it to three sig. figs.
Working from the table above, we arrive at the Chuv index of 34.0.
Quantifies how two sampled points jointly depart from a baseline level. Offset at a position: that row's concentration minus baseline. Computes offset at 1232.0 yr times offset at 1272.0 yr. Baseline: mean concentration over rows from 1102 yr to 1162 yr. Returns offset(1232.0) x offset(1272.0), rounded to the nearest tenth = 7.0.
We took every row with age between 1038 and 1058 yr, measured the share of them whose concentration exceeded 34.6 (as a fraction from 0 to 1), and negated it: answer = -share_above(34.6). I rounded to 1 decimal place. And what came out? -0.6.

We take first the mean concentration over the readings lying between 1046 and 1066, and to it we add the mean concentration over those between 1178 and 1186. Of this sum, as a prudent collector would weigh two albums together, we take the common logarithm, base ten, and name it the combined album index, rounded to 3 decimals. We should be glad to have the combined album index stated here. 1.860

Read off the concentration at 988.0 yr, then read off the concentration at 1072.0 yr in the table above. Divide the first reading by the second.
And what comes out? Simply 1.05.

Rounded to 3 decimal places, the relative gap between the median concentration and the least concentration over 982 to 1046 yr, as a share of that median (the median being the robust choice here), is 0.041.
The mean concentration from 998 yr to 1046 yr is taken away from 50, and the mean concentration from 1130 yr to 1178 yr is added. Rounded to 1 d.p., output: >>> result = 49.9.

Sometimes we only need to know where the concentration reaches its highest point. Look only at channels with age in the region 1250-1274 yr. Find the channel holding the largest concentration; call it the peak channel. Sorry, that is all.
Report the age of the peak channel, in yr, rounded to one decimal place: 1264.0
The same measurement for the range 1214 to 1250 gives 1228.0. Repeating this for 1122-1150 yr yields 1124.0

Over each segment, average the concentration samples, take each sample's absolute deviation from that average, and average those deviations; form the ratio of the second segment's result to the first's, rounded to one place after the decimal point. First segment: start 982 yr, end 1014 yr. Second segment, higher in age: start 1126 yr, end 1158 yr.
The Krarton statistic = 0.6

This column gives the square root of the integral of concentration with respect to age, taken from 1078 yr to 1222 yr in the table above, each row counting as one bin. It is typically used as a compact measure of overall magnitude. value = 71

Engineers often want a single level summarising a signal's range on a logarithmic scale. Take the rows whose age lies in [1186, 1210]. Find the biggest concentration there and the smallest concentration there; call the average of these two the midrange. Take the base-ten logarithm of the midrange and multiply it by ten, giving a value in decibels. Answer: 15.7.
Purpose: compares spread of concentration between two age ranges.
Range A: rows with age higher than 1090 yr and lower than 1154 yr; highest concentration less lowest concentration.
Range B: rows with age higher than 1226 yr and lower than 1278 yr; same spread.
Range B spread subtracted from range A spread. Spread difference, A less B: 2.2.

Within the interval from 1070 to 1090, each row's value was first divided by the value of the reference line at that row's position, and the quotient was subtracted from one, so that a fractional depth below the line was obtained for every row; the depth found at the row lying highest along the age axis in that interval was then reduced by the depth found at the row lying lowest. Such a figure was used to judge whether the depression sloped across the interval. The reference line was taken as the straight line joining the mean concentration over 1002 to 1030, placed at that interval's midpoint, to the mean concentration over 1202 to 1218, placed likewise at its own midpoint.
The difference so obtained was 0.08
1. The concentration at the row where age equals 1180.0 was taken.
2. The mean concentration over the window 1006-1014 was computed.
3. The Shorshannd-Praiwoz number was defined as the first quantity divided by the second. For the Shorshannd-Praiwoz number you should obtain 1.07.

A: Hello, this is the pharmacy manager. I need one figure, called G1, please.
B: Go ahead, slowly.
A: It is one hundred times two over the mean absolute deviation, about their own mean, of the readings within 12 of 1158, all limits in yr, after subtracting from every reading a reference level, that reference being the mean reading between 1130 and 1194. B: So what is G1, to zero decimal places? 142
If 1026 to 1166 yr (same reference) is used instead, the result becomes 150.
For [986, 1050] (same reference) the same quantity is 349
